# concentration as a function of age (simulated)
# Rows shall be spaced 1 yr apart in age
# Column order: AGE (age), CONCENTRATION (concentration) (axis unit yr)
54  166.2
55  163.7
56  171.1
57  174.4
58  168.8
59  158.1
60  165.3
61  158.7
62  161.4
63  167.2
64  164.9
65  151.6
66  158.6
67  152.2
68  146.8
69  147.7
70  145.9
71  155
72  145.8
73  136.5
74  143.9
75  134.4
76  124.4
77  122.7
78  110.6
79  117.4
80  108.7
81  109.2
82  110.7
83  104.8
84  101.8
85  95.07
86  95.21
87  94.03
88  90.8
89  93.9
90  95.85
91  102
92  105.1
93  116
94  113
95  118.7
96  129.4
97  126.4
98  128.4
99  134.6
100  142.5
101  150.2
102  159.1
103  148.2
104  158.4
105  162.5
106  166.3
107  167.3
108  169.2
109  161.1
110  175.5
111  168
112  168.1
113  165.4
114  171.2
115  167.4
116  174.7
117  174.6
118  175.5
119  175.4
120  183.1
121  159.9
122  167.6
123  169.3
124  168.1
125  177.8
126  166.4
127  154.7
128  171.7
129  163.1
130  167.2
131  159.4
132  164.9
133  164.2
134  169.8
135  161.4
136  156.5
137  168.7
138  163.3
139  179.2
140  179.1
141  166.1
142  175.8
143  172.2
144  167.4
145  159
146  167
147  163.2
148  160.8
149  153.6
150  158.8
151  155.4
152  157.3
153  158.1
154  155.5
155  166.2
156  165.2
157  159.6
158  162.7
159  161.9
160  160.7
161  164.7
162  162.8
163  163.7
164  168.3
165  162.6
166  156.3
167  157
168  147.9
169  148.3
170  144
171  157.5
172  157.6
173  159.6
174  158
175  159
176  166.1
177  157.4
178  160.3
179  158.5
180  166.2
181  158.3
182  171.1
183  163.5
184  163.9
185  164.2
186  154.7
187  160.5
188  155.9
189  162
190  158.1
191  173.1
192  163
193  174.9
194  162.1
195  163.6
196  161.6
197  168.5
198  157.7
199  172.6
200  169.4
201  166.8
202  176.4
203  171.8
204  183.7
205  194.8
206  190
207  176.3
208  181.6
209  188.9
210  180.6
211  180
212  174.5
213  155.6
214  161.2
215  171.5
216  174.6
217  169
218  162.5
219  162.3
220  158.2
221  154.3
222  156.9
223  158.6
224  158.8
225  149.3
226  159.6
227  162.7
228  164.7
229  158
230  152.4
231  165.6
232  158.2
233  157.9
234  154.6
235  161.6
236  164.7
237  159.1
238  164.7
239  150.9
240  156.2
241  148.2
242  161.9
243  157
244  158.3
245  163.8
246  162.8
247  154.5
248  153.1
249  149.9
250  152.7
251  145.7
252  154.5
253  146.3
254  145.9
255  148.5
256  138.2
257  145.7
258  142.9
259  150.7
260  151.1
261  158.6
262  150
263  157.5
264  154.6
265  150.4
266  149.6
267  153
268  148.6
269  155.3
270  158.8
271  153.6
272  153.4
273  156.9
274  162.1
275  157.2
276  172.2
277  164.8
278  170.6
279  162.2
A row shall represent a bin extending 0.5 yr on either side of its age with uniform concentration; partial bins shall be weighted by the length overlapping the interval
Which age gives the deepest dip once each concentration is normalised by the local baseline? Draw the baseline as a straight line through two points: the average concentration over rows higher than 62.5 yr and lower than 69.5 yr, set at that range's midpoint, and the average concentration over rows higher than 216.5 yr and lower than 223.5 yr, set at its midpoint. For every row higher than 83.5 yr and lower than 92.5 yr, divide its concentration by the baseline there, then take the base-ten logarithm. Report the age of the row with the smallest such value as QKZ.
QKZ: 88 yr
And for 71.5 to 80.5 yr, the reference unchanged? 80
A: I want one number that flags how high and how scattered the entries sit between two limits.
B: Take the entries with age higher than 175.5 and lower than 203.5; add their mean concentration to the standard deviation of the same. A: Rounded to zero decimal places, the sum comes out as 170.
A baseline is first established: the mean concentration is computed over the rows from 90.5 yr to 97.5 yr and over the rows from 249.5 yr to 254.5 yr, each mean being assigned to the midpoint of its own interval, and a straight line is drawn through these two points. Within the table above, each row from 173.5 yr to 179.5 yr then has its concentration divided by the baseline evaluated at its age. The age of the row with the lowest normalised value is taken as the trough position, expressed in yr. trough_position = 177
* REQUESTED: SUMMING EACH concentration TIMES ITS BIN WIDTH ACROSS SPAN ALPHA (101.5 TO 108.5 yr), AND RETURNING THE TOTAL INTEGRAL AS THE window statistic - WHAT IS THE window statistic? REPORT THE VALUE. 1131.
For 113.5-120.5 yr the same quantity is 1222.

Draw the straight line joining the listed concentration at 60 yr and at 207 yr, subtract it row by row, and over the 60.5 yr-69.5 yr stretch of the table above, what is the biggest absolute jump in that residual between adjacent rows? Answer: 13.4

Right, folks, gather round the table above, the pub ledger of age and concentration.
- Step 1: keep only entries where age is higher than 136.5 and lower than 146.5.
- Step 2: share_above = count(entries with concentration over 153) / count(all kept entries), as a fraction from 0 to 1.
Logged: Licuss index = 1.0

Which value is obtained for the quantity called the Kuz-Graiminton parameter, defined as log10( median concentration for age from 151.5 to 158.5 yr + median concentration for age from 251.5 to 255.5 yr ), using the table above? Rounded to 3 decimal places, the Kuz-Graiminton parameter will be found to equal 2.487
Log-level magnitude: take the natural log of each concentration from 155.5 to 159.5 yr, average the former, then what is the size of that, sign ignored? 5.09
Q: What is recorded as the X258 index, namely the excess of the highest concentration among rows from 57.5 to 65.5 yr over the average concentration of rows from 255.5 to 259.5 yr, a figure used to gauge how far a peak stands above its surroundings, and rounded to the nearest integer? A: 24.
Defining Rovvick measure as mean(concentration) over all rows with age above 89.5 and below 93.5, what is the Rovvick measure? 105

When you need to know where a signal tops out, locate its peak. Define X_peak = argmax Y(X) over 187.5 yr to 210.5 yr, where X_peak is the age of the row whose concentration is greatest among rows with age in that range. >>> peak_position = 205 yr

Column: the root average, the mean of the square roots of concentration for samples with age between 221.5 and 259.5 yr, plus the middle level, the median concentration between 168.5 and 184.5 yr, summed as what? 171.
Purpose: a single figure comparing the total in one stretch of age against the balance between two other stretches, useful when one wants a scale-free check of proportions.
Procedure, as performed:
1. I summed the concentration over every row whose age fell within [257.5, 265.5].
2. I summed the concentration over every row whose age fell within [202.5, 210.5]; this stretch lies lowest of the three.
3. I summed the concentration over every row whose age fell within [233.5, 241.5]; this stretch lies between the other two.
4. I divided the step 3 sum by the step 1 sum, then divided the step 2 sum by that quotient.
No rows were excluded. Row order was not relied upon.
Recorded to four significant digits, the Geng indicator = 1416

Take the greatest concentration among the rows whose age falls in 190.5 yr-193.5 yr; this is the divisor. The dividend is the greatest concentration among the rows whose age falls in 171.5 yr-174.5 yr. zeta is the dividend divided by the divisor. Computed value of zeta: 0.91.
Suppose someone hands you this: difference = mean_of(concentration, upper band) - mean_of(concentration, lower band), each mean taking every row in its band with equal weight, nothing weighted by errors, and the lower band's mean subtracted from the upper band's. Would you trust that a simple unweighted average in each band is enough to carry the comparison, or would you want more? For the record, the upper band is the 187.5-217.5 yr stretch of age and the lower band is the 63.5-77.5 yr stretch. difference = 26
